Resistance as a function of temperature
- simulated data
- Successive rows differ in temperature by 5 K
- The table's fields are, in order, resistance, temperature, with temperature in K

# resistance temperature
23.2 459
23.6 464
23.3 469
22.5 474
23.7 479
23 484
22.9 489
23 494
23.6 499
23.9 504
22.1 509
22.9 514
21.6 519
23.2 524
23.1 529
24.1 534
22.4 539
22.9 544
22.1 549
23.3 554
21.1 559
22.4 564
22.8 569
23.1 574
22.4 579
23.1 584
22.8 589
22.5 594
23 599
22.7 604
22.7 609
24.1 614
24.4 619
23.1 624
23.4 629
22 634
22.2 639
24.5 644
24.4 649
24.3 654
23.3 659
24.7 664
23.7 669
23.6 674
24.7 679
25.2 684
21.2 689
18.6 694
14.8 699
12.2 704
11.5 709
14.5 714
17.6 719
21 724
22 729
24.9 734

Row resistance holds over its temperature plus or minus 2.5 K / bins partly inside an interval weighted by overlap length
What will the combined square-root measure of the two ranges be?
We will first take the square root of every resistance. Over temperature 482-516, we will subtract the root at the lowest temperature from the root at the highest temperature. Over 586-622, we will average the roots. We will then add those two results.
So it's 4.80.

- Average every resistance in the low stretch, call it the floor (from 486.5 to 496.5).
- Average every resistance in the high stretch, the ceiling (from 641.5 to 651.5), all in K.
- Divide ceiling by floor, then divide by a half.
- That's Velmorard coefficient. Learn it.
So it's 2.13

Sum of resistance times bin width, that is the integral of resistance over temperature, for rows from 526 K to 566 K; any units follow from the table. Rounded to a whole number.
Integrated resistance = 907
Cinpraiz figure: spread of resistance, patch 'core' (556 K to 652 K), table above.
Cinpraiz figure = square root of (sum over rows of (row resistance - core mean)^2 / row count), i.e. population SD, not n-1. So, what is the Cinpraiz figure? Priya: 0.86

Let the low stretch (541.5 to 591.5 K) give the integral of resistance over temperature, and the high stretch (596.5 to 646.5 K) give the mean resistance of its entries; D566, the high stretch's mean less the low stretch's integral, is -1107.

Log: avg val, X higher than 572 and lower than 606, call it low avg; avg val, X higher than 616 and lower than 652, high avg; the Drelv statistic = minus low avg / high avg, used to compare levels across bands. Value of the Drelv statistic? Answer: -0.97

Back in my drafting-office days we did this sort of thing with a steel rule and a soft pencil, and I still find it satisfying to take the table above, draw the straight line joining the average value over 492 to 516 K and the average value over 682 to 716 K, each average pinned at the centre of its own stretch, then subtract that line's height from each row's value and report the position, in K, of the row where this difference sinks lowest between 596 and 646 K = 604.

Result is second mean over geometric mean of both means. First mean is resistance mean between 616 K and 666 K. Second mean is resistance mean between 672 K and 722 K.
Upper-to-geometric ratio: 0.88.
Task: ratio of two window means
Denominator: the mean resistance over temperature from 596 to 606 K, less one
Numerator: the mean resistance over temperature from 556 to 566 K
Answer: 1.00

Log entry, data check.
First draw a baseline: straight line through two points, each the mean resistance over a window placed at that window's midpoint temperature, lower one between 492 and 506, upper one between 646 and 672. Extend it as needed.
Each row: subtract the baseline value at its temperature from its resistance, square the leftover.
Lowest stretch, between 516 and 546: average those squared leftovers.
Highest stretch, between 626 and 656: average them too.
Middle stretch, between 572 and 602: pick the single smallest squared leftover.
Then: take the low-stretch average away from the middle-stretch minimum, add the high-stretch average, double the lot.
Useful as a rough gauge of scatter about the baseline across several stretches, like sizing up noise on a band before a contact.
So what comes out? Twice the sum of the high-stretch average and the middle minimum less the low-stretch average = 1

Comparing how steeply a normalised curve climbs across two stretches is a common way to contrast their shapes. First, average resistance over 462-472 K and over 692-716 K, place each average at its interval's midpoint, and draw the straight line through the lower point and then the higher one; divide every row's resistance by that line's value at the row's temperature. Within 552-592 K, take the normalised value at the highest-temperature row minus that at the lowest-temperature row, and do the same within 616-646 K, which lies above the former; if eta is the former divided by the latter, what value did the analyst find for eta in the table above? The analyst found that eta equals 0.66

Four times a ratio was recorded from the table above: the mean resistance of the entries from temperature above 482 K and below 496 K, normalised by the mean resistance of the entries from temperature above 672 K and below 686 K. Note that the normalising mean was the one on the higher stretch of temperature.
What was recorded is 3.75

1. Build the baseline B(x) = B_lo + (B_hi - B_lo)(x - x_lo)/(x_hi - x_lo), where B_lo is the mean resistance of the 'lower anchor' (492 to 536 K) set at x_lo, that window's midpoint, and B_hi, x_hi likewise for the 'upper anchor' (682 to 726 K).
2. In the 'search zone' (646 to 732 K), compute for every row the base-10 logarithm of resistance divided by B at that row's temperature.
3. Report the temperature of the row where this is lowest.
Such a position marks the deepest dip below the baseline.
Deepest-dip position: 709 K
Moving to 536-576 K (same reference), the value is 559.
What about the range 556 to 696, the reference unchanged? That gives 559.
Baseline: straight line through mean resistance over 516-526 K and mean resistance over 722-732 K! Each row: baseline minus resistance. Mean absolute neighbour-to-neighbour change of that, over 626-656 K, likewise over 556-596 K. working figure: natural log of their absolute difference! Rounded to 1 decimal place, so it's -1.4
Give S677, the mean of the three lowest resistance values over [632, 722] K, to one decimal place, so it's 12.7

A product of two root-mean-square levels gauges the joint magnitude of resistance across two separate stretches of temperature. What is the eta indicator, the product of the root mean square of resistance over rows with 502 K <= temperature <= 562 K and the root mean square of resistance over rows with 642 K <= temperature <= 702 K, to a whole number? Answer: 522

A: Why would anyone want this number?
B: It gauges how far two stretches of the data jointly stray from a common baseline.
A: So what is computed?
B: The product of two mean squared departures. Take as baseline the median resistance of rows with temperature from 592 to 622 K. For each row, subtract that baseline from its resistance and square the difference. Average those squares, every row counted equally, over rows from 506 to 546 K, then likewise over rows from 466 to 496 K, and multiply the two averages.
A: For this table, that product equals 0.1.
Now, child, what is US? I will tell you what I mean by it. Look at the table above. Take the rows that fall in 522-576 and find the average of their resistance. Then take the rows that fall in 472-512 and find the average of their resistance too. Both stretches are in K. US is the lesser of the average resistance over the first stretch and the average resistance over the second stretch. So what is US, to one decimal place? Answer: 22.8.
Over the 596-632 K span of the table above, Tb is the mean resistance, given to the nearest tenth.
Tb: 23.3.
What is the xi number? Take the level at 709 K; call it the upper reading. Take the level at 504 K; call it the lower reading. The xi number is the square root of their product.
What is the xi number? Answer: 16.6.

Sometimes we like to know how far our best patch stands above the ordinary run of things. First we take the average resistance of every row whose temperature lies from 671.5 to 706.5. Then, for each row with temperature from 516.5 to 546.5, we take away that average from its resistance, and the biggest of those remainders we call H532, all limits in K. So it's 4.1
